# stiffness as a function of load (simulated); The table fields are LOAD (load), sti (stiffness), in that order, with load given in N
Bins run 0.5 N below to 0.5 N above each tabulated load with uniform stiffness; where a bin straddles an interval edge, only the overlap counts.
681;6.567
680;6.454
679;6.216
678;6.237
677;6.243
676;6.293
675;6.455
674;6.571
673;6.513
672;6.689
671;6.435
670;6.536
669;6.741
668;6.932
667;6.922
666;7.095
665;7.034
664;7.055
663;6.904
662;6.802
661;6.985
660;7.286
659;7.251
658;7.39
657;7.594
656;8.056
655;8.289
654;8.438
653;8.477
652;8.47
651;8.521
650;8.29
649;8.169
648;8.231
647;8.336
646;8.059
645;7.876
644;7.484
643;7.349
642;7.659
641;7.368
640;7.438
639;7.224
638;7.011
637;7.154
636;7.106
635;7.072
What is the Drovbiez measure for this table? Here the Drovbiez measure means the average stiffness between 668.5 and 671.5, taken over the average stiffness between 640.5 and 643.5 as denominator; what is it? 0.88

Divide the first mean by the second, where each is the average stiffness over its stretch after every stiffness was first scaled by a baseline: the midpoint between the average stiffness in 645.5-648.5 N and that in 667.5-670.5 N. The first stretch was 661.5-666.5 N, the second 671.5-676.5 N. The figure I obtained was 1.07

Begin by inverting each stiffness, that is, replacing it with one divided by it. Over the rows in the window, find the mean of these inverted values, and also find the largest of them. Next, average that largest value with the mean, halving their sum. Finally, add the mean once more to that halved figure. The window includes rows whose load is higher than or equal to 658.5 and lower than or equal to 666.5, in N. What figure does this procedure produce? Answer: 0.286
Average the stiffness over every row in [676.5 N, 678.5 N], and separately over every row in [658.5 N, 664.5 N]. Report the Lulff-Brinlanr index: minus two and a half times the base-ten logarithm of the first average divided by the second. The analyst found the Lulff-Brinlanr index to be 0.13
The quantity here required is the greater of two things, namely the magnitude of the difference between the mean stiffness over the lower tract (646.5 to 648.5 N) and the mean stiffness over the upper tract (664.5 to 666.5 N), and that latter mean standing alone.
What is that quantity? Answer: 7.06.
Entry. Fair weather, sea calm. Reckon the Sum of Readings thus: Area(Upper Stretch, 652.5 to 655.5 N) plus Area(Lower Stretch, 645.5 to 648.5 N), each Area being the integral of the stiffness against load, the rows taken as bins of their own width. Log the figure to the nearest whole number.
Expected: 50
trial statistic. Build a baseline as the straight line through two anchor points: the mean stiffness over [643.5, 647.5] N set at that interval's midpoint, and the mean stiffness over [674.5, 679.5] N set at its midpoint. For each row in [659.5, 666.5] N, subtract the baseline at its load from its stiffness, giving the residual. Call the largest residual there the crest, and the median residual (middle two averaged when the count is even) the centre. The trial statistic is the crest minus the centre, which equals 0.145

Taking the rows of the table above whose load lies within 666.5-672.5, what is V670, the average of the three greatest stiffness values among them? 6.9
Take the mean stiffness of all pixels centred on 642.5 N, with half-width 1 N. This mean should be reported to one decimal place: 7.5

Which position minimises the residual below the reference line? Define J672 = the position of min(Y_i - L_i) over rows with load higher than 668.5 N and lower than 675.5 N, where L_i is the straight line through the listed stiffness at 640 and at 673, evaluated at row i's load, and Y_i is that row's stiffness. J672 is 671 N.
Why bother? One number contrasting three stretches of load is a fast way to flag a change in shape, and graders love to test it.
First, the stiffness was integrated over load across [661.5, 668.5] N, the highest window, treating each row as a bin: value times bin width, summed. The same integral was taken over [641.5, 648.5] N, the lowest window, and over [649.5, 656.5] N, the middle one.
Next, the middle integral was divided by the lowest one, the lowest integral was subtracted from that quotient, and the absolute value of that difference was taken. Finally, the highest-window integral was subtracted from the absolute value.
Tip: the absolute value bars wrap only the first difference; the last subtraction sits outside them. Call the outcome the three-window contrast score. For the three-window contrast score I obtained 5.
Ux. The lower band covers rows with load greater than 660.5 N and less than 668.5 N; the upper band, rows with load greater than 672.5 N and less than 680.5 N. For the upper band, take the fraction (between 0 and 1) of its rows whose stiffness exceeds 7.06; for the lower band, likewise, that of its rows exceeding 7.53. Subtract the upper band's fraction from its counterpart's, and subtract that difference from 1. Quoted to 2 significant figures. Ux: 1.0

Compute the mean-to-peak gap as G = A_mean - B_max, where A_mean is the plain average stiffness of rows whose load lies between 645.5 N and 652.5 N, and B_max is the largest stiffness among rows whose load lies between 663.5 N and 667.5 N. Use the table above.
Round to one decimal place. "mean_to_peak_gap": 1.2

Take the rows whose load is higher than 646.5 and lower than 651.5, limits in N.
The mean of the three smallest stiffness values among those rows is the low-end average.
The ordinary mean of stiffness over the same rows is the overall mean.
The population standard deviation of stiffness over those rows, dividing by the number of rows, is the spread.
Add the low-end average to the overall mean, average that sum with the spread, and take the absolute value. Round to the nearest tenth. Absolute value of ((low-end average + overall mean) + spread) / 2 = 8.3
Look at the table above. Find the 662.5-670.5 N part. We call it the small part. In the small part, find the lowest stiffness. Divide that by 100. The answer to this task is 0.065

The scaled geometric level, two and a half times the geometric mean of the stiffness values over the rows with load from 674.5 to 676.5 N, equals 15.9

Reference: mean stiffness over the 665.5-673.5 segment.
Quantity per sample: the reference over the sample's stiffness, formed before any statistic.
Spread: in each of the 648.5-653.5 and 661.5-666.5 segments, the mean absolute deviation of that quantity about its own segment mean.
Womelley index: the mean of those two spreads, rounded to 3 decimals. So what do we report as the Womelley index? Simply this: 0.013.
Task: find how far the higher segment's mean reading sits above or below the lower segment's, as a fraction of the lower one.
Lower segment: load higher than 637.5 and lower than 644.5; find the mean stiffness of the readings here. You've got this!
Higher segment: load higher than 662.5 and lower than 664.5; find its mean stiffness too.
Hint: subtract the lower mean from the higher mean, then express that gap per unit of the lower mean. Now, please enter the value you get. -0.052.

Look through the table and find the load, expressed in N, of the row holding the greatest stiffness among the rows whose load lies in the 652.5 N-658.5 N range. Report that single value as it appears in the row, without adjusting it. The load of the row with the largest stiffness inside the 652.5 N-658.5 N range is 653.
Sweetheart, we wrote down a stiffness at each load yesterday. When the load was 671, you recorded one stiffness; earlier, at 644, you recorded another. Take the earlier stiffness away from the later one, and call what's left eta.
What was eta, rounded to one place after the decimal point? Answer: -1.0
